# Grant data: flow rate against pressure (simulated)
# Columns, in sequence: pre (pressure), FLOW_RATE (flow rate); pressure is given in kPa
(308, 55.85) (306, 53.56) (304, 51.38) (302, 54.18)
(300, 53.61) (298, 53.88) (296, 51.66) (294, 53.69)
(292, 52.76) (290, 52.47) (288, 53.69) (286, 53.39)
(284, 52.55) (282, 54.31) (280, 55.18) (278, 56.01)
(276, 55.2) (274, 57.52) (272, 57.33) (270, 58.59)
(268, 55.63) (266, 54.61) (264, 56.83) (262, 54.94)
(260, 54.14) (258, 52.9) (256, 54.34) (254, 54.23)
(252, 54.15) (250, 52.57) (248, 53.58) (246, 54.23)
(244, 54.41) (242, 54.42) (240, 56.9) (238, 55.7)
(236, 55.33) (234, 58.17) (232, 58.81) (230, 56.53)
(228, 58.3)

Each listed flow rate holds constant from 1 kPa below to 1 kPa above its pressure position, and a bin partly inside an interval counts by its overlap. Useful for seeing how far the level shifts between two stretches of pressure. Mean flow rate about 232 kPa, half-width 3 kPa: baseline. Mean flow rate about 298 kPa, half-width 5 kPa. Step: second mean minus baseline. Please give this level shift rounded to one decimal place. -4.4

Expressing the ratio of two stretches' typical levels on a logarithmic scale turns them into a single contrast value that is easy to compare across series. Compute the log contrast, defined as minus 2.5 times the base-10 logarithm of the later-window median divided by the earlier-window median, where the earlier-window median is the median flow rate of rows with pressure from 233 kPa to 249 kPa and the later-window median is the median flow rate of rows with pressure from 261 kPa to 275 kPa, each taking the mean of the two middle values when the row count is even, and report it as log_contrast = -0.038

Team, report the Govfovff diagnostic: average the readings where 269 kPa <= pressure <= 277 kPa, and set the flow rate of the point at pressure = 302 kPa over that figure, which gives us 0.95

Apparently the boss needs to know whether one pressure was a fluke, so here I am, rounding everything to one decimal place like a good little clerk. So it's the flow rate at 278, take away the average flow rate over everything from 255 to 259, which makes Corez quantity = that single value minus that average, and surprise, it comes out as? 2.4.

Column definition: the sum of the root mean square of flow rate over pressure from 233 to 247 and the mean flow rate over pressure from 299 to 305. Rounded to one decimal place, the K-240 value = 108.7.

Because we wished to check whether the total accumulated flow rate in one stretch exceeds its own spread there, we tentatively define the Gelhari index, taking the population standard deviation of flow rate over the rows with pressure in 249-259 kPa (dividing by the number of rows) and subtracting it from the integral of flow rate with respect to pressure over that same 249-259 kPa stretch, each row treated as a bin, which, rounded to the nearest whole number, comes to 536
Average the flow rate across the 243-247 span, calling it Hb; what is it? 54.3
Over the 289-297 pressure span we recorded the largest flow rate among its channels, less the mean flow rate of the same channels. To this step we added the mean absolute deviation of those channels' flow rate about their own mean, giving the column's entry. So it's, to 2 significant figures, 1.6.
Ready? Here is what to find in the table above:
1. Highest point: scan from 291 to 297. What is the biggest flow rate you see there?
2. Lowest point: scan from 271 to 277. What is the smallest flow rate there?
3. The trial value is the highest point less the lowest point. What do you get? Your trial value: -1.5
